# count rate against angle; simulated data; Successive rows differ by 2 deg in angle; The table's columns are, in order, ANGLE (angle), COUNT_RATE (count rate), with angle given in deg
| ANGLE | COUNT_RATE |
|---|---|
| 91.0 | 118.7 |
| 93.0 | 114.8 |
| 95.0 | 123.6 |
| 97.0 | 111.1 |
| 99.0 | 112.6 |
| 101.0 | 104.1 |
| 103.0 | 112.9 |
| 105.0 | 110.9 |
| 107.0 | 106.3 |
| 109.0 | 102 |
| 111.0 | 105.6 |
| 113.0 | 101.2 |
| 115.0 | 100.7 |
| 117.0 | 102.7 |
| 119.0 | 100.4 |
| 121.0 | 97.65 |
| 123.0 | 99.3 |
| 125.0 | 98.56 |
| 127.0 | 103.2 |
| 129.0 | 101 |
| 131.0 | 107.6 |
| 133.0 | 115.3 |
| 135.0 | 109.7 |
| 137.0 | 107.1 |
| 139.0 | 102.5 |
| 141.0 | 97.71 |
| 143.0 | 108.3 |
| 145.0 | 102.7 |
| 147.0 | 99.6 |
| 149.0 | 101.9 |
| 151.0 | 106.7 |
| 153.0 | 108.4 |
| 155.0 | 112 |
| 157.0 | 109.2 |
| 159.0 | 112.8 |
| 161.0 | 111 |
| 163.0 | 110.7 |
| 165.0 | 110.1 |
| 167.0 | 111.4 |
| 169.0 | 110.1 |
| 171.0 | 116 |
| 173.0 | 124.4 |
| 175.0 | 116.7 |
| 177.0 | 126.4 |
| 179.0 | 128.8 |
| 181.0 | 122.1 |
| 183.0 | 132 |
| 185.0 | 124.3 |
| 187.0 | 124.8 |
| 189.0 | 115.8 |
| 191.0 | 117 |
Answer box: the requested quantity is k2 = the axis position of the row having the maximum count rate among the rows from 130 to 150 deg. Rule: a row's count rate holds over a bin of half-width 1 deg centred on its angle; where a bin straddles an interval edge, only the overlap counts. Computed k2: 133.0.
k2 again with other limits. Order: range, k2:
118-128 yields 127.0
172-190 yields 183.0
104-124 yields 105.0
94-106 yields 95.0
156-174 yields 173.0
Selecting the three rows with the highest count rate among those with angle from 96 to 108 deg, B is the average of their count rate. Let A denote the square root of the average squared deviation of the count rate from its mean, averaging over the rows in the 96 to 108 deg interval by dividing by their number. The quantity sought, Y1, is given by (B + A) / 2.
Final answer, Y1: 57.7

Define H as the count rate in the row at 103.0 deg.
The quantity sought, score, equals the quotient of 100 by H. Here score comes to 0.89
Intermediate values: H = 112.9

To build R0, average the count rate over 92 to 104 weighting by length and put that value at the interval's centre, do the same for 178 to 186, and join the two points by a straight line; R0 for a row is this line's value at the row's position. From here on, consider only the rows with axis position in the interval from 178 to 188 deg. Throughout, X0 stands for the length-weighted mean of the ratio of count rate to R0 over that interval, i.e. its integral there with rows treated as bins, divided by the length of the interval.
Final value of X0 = 1.00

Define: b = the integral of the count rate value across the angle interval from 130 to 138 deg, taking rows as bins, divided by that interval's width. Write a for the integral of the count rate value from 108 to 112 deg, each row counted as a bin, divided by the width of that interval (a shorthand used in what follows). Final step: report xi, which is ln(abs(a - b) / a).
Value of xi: -2.83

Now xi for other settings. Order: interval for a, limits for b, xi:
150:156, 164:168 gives -4.15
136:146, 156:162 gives -2.65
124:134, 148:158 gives -3.74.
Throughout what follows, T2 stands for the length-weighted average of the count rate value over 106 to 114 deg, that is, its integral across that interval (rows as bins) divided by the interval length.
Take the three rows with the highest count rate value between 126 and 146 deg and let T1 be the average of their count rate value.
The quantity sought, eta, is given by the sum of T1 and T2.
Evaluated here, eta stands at 215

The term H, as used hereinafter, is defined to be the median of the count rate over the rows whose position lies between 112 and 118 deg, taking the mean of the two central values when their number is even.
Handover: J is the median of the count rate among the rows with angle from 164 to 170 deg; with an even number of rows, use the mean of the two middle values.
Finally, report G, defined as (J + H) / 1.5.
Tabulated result 141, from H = 101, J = 110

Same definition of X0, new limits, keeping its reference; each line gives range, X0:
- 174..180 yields 0.98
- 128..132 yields 0.88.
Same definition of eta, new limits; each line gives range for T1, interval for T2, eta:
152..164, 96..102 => 221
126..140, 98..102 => 219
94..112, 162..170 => 227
